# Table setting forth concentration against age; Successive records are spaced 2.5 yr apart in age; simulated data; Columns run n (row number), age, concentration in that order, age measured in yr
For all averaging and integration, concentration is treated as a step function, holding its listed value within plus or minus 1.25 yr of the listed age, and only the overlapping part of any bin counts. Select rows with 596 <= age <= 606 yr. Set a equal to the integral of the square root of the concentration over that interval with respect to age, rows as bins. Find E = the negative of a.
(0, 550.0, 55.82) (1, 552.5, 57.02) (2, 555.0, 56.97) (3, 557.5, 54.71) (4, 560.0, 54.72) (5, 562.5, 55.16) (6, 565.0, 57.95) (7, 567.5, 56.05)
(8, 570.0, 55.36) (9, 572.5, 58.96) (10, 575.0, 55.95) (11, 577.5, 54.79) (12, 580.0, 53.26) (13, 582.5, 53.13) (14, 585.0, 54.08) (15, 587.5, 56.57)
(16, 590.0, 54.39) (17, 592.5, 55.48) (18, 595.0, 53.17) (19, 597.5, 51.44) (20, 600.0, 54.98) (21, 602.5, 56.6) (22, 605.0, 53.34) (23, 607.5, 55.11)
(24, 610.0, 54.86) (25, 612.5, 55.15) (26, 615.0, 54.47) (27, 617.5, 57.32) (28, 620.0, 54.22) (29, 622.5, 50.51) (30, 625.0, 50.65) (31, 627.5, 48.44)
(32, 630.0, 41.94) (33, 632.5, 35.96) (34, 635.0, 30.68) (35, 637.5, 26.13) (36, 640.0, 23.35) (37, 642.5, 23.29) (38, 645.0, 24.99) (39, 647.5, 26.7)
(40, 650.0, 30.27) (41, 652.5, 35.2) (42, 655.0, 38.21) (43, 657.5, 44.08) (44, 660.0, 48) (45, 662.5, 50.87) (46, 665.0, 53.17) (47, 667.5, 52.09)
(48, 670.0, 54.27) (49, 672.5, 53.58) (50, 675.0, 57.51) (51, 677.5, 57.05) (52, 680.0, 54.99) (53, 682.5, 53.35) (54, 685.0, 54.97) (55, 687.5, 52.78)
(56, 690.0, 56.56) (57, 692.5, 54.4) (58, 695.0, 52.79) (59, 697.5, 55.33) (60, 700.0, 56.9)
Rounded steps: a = 73.5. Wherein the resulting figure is -73.5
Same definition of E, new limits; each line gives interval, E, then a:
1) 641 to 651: -51.1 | 51.1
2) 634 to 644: -50.6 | 50.6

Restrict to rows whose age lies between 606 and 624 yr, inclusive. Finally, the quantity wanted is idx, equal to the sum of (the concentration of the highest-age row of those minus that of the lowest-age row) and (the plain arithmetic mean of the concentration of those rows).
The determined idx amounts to 50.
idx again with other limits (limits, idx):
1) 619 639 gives 14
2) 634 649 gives 22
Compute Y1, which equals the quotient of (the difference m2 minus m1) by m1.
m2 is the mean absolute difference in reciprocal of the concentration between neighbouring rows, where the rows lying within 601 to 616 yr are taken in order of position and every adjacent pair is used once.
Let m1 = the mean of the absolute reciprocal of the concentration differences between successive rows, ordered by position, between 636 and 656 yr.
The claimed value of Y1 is -0.9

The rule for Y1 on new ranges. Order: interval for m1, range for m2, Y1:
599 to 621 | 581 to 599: 0.1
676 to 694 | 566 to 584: -0.3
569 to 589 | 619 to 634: 2.2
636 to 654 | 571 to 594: -0.8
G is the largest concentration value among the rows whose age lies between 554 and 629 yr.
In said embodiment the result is 58.96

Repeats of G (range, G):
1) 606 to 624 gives 57.32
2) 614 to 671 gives 57.32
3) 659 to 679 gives 57.51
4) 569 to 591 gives 58.96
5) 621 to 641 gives 50.65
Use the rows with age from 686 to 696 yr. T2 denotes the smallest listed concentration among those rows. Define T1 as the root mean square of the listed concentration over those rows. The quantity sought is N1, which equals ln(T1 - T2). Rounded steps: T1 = 54.2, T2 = 52.78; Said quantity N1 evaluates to 0.32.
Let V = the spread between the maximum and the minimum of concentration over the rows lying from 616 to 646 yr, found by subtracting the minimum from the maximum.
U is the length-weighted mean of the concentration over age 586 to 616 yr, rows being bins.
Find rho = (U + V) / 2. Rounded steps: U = 55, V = 34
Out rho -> 44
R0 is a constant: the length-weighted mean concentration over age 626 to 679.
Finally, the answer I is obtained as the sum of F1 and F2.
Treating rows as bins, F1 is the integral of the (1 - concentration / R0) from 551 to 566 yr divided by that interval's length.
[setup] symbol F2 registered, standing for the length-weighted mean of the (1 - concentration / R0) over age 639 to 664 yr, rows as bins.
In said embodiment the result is -0.22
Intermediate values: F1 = -0.37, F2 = 0.15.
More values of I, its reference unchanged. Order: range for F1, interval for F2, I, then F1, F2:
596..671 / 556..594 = -0.44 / -0.09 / -0.35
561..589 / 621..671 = -0.32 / -0.36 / 0.03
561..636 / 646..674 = -0.37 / -0.29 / -0.08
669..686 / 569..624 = -0.69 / -0.35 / -0.34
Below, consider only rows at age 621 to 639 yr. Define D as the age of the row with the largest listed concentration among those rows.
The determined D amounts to 625.0 yr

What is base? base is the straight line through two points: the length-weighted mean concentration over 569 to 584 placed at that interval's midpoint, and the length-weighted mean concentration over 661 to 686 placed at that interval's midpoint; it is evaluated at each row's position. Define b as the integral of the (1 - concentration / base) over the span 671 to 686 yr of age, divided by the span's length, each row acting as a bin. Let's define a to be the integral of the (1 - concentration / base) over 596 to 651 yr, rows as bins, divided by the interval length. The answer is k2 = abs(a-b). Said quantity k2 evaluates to 0.22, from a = 0.20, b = -0.022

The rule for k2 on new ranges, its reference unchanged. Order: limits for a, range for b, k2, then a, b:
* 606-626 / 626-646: 0.40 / 0.01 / 0.410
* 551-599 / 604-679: 0.18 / 0.00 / 0.179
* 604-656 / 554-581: 0.25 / 0.24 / -0.009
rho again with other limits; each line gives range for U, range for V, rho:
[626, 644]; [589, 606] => 19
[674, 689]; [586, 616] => 30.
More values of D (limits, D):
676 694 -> 677.5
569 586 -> 572.5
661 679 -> 675.0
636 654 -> 652.5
